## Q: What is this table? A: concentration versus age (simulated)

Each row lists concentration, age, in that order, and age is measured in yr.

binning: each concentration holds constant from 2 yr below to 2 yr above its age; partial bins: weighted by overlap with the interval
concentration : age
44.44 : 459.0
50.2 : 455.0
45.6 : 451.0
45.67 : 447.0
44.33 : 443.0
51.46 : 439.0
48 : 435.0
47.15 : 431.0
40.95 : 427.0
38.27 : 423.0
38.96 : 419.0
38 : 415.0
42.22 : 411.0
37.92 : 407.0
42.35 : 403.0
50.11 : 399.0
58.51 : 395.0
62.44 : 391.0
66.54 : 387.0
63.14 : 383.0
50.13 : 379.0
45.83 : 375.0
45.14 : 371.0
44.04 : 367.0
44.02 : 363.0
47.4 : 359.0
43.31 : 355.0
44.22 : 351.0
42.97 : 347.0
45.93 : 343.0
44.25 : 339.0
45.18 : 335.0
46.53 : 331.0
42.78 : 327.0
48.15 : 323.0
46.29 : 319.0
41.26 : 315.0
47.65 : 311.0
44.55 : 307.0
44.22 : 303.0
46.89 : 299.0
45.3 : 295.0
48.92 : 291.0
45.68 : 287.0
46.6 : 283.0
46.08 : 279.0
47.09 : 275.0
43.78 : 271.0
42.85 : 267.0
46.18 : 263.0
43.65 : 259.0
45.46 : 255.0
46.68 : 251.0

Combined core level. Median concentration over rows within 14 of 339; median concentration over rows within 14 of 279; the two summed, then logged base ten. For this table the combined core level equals 1.96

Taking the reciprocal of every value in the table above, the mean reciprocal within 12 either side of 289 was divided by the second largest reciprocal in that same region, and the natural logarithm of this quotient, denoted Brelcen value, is -0.019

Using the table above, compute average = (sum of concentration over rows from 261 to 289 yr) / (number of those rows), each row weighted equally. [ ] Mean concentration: 45.5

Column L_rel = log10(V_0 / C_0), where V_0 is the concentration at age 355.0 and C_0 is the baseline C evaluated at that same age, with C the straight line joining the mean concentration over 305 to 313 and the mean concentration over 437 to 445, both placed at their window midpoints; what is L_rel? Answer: -0.033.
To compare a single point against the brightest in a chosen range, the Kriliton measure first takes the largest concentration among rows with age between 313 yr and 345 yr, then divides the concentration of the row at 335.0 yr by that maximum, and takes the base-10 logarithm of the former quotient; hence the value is -0.028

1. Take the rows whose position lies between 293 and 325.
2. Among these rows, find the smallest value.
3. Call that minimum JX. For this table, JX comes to 41.26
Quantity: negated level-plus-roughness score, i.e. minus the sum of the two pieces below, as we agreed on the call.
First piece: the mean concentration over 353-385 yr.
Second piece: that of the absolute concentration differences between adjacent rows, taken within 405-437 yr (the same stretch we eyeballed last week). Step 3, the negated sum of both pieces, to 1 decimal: -50.7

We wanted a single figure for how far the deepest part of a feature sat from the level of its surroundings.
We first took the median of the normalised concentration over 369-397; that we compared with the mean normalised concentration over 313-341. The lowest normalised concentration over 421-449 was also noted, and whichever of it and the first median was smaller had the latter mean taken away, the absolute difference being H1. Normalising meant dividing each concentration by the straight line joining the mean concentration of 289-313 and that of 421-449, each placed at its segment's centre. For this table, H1 0.13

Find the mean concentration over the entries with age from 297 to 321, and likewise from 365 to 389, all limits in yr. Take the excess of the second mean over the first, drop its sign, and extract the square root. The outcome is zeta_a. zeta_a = 2.7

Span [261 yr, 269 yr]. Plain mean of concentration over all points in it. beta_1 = 45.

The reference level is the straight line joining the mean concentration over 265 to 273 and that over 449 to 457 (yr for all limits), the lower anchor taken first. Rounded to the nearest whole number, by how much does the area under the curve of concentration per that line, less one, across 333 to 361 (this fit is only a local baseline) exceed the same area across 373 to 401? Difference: -7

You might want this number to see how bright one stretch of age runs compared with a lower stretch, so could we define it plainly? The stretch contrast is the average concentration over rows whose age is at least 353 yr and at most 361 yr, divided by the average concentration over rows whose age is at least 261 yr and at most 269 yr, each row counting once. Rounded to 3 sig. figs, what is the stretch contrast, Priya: 1.02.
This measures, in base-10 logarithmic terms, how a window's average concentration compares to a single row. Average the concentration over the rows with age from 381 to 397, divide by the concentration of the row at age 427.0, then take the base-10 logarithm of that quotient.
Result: 0.18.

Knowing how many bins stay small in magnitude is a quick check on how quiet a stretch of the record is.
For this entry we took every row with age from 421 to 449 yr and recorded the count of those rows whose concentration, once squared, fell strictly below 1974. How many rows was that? 3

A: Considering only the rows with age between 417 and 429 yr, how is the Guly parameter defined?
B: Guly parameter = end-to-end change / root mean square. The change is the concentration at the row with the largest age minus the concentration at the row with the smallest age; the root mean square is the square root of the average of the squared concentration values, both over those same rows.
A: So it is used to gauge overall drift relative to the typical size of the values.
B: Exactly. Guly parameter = 0.05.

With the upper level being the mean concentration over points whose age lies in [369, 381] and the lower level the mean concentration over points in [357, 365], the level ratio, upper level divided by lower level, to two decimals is 1.03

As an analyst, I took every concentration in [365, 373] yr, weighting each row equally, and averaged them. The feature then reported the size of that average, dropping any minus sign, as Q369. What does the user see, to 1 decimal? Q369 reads 44.6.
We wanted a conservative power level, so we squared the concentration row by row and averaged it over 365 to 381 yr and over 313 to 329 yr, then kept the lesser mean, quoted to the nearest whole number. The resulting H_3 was 1998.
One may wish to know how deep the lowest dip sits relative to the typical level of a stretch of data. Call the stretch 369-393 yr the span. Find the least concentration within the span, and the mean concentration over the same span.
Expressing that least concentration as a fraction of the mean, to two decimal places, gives 0.81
